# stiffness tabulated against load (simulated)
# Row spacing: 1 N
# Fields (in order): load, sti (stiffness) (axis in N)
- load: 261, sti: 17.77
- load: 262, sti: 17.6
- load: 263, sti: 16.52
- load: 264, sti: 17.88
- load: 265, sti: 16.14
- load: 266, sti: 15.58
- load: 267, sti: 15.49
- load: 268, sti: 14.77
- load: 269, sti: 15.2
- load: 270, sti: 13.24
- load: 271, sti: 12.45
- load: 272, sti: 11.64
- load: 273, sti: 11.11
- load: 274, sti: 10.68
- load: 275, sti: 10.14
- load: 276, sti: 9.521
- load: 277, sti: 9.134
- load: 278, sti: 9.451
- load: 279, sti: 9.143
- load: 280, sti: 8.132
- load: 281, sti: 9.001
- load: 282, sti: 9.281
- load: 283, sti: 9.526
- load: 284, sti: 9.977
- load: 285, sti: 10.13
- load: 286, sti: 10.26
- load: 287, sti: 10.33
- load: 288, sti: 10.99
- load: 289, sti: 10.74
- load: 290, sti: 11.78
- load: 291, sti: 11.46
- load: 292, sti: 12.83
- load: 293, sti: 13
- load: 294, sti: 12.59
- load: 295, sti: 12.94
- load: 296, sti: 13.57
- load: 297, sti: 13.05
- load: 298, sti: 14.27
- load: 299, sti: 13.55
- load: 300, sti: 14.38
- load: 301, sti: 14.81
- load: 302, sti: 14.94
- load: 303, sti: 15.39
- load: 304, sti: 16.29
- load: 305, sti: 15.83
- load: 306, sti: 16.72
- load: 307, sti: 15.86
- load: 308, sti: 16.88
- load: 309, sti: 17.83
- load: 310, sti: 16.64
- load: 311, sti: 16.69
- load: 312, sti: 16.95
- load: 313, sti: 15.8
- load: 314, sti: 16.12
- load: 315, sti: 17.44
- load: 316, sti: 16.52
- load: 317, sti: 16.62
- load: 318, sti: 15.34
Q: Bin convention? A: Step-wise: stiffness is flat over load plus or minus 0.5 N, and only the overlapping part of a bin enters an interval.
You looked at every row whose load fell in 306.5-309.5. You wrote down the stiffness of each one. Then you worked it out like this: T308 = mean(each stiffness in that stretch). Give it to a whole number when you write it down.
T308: 17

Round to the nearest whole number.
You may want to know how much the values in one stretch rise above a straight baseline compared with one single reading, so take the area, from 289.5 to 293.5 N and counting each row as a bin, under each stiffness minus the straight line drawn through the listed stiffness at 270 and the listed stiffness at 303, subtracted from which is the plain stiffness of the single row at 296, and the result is -23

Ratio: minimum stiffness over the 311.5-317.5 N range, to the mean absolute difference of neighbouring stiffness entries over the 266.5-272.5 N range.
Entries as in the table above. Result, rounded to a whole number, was 17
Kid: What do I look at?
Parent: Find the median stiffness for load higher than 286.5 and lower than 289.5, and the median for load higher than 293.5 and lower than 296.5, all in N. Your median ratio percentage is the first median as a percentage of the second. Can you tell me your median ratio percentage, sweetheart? 83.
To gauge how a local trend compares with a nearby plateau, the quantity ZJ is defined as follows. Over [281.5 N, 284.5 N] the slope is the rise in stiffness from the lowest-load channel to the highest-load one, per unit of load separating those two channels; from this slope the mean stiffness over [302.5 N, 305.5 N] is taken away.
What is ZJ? -15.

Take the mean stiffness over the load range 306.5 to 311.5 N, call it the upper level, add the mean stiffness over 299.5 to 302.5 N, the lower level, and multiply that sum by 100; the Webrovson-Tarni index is 3149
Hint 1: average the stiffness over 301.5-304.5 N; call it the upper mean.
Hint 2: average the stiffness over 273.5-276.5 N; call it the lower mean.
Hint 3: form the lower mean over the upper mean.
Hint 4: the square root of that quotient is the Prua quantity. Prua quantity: 0.81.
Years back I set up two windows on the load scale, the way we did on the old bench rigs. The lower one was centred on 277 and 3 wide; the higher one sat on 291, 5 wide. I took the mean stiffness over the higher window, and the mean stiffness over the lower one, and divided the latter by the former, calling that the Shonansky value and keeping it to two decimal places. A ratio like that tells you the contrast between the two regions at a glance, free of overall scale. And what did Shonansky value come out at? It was 0.78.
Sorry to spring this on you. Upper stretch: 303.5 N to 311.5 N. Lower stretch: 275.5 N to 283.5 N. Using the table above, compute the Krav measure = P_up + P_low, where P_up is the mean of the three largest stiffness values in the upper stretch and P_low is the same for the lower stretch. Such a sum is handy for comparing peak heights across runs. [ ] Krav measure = 26.6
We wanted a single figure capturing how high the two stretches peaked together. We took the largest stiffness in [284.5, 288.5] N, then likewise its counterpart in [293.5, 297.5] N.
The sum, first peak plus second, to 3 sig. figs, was 24.6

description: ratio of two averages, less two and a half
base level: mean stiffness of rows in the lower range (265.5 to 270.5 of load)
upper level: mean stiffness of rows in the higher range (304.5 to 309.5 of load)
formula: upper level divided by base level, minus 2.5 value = -1.4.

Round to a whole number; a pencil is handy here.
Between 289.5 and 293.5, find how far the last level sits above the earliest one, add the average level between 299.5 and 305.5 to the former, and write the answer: 16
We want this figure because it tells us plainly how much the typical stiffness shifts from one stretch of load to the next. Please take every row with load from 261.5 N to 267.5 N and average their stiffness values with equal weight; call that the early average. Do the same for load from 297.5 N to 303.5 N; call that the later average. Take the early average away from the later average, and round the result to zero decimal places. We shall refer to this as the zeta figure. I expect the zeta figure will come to -2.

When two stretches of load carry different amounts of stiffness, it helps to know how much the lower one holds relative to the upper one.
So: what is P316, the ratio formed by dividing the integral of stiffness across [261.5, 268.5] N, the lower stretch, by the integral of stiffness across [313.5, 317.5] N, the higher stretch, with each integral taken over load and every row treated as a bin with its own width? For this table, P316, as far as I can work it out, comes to 1.7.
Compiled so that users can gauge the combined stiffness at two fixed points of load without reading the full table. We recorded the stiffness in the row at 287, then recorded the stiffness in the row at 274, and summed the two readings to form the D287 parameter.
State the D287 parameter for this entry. 21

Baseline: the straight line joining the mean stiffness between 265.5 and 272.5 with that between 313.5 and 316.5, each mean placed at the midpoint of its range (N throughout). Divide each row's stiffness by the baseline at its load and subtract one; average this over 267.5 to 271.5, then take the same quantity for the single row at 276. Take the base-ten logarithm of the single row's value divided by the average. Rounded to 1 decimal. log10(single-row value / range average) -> 1.5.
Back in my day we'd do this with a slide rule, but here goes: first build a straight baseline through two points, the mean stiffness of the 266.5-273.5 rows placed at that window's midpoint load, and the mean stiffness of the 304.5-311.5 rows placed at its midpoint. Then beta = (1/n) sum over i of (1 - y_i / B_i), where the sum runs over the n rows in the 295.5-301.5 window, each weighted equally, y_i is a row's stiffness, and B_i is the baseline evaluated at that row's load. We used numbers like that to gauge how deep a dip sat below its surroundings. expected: 0.1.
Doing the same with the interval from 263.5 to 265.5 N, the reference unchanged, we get -0.3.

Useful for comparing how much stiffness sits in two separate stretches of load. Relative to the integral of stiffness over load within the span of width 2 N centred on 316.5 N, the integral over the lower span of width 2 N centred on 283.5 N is 0.6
